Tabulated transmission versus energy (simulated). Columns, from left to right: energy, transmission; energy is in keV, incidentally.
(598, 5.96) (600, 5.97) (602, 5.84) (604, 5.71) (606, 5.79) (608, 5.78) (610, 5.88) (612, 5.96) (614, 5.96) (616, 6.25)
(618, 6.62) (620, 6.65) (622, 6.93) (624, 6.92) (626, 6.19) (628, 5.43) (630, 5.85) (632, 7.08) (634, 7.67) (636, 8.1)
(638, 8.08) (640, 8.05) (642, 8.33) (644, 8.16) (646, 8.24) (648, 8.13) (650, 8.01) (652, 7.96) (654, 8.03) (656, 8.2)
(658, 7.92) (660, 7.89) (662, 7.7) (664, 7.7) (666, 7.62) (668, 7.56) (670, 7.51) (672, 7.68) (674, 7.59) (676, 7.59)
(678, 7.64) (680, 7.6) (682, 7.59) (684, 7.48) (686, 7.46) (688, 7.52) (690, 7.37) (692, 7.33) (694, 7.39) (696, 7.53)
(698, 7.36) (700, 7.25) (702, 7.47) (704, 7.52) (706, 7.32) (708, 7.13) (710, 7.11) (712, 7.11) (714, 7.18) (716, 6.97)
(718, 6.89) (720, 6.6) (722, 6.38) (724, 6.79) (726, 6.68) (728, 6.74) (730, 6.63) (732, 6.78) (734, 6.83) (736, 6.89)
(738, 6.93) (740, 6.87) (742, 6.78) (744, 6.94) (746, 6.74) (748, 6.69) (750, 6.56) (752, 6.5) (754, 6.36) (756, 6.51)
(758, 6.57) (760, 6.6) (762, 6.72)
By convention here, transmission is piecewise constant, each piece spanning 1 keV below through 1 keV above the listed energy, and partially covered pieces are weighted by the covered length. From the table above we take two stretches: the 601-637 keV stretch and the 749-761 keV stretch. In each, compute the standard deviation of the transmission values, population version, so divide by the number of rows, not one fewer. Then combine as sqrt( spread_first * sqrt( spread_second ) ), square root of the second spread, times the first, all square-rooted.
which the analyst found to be 0.45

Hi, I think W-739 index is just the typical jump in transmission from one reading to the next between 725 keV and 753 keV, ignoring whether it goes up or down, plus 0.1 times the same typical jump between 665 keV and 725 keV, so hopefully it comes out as 0.11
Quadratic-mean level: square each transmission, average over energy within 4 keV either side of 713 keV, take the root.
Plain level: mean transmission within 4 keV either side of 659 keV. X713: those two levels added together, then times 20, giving 300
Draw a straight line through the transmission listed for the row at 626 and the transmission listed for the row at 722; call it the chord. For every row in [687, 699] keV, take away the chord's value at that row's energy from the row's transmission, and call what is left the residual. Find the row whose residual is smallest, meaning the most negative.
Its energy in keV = 692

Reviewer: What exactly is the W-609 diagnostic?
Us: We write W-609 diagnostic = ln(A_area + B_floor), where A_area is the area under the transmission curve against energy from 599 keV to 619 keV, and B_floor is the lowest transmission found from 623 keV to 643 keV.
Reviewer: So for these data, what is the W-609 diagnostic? 4.83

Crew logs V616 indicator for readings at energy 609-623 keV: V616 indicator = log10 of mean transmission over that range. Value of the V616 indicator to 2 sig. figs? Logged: 0.80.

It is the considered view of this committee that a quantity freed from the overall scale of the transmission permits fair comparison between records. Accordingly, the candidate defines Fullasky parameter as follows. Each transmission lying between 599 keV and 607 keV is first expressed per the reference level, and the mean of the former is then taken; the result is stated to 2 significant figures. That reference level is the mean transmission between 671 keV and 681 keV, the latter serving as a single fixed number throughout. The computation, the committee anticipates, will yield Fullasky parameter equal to 0.76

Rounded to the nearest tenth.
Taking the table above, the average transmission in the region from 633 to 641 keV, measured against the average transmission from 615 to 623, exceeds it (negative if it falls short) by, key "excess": 1.4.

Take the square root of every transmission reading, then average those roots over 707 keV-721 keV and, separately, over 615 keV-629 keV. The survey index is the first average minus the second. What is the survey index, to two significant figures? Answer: 0.11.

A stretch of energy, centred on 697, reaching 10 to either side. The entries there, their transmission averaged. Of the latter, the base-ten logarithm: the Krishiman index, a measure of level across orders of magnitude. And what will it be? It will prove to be 0.870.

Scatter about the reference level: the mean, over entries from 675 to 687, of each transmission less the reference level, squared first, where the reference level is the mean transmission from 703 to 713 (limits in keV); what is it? 0.11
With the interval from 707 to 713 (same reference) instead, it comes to 0.01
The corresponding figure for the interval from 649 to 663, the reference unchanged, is 0.54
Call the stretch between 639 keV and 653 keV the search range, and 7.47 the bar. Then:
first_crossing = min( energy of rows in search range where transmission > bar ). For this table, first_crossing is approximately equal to 640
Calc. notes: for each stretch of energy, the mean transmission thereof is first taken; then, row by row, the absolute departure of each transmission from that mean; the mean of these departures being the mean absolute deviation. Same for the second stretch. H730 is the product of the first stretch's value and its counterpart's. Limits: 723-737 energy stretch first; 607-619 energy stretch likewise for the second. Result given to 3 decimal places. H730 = 0.016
